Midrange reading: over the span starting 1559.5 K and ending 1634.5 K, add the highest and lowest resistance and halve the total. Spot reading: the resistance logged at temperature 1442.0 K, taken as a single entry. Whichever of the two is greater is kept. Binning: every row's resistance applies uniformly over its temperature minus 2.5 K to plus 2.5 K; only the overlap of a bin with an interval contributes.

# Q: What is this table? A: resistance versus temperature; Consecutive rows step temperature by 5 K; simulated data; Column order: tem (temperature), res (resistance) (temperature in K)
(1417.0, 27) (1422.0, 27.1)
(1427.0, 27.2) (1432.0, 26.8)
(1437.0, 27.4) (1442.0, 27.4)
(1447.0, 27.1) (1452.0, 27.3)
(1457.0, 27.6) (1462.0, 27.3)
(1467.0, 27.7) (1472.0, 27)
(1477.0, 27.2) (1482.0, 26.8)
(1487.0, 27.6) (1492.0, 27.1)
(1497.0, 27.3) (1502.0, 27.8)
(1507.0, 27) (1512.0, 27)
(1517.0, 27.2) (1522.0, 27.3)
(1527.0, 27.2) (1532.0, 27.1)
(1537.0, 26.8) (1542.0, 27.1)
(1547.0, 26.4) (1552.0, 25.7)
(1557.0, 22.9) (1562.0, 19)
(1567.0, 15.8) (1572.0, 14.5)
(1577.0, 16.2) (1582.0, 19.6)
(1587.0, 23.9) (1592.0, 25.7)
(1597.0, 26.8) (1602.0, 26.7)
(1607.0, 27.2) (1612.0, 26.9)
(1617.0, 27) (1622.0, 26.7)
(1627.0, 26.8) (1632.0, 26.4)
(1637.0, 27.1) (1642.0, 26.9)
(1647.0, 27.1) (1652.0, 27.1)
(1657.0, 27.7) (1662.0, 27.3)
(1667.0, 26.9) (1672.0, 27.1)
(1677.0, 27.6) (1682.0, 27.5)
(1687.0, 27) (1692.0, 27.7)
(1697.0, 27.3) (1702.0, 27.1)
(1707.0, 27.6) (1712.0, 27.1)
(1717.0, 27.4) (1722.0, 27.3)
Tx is 27.4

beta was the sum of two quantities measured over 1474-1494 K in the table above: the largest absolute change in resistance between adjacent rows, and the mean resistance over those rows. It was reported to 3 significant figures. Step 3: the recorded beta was 28.0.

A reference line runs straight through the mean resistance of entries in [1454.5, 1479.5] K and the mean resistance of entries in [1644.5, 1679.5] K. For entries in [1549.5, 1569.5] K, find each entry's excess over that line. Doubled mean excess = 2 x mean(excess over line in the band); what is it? -12.9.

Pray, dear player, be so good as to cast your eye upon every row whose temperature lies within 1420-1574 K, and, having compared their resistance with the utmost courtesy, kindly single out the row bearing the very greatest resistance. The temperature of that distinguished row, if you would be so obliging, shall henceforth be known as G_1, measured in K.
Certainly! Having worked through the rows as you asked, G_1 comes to 1502.0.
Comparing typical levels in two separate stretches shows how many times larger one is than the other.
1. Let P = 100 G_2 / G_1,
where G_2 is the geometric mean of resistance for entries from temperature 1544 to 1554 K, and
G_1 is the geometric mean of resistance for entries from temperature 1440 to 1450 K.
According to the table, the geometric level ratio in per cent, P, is 96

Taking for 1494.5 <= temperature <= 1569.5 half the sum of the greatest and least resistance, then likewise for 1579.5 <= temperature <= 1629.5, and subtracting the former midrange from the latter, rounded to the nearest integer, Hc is 2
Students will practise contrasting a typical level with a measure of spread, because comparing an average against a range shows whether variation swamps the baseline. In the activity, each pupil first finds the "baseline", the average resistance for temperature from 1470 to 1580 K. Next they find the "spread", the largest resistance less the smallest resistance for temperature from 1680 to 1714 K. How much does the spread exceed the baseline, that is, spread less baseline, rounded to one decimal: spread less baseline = -24.2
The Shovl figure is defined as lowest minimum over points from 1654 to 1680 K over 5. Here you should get 5.38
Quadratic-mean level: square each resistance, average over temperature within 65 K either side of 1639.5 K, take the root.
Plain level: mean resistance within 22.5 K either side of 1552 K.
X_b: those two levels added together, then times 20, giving 983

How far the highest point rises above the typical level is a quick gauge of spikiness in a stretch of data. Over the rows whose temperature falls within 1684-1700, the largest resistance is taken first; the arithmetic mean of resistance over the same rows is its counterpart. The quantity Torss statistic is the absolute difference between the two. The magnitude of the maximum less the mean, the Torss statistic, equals 0.37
